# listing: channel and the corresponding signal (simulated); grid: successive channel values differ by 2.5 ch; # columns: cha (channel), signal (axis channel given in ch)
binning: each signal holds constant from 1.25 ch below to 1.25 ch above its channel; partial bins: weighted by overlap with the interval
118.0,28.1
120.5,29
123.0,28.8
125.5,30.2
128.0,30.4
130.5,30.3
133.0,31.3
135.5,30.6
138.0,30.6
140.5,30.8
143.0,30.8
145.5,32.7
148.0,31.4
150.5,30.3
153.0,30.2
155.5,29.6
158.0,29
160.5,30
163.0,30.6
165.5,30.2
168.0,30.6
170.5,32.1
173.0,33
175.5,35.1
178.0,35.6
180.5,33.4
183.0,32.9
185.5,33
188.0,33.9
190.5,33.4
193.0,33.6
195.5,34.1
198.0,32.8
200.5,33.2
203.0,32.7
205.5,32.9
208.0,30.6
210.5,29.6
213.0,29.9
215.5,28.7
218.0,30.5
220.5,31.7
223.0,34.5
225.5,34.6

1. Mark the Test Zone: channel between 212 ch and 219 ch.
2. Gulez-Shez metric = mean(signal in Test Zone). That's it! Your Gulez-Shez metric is 29.7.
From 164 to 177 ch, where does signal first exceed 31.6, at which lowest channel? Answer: 170.5 ch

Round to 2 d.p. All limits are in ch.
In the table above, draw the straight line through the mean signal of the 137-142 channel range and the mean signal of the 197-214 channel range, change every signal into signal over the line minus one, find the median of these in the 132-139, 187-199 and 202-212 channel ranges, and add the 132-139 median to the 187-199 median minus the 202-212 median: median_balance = 0.07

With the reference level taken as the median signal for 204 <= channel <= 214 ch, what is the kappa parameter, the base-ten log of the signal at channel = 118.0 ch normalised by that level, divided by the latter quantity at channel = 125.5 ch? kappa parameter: 44.6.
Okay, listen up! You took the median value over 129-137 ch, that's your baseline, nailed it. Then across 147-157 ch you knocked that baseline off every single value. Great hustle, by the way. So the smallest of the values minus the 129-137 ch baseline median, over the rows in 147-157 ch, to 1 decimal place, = -1.0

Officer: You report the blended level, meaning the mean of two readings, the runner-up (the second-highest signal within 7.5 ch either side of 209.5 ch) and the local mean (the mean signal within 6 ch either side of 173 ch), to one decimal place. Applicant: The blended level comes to 33.0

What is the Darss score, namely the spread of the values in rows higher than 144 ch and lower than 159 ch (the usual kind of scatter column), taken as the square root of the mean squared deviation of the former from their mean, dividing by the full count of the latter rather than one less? 1.2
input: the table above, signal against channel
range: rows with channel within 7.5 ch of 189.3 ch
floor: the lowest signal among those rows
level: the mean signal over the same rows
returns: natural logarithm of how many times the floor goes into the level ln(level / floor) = 0.018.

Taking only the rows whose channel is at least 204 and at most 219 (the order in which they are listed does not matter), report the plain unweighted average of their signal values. 30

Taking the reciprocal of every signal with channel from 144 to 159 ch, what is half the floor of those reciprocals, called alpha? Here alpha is 0.0153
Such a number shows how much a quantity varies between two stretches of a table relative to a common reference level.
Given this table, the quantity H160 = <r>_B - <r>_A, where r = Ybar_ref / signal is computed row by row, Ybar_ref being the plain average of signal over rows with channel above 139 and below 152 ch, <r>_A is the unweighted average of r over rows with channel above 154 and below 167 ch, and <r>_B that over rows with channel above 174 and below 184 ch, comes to -0.13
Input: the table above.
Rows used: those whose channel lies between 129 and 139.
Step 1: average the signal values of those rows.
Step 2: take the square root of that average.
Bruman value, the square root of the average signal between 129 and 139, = 5.54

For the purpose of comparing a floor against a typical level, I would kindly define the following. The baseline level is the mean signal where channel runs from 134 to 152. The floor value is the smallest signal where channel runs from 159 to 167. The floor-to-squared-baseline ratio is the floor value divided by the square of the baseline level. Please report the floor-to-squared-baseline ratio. 0.031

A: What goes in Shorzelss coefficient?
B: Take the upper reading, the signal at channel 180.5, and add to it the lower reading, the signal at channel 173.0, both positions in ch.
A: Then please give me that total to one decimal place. 66.4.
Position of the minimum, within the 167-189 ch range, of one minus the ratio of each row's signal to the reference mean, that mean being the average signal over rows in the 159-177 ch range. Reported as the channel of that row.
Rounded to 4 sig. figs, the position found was 178.0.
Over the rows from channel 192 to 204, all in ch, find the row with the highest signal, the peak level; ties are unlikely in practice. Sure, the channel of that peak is 195.5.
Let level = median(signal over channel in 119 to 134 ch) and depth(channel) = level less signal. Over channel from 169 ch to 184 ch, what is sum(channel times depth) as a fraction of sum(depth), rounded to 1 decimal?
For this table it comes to 177.1 ch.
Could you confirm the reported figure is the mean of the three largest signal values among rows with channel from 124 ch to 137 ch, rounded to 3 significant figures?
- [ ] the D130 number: 30.8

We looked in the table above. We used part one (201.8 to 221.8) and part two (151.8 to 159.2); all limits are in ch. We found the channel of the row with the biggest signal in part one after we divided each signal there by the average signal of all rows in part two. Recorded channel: 205.5 ch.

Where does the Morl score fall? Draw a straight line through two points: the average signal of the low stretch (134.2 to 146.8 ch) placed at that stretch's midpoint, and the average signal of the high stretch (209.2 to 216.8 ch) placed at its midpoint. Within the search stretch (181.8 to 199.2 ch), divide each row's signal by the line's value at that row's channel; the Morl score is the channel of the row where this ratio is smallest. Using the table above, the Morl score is 183.0 ch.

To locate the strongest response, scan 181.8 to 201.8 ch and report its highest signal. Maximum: 34.1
